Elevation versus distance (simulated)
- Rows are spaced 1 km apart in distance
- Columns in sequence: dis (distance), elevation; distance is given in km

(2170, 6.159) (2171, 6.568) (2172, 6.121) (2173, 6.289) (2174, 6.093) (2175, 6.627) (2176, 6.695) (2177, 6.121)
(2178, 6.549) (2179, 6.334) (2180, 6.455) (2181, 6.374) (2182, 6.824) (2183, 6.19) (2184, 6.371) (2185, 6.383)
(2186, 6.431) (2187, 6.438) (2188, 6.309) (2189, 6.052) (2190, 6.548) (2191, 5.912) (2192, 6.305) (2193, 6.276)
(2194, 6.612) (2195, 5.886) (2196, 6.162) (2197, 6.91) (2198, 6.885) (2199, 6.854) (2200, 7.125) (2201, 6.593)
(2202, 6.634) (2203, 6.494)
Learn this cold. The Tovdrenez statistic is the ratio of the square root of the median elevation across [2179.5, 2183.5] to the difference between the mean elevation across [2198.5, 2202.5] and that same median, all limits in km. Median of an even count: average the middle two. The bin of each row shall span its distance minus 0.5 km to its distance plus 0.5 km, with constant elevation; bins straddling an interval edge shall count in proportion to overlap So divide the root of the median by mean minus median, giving 7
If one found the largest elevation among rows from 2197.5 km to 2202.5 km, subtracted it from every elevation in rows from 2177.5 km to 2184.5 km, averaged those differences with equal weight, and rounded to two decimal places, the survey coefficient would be -0.68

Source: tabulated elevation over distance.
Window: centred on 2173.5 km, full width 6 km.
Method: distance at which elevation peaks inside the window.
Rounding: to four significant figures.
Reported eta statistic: 2176 km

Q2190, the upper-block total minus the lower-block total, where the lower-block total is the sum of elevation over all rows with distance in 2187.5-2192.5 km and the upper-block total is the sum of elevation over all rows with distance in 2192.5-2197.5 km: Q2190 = 0.72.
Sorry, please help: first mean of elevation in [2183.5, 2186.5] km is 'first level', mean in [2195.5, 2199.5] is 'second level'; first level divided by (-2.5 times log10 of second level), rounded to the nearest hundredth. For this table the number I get -3.10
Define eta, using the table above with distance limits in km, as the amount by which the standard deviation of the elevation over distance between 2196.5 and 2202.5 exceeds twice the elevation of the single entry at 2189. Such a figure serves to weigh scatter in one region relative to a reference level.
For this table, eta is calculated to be -11.9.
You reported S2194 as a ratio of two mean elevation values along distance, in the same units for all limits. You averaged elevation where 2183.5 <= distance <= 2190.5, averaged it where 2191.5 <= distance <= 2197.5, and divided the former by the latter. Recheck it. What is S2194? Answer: 1.00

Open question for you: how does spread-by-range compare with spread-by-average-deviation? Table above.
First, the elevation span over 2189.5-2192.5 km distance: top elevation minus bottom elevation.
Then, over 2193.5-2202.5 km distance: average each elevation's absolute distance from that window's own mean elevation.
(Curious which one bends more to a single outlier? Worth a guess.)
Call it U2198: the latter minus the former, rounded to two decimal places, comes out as -0.36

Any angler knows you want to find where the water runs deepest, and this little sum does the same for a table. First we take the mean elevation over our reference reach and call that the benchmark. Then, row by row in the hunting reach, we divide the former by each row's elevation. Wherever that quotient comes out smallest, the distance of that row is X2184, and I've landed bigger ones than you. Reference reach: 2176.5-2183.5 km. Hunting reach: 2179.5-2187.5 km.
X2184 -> 2182 km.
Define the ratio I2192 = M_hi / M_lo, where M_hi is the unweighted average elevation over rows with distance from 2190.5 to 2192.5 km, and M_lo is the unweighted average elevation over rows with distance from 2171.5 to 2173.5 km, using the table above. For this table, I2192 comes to 0.98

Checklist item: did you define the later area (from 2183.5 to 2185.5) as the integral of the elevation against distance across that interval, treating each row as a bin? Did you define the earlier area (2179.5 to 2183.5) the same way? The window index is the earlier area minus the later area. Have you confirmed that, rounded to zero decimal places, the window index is 13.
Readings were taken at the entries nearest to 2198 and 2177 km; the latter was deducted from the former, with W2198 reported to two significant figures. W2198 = 0.76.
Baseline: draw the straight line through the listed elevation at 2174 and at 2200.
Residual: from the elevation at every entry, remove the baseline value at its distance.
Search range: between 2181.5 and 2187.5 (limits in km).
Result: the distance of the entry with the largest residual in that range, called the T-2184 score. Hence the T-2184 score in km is 2182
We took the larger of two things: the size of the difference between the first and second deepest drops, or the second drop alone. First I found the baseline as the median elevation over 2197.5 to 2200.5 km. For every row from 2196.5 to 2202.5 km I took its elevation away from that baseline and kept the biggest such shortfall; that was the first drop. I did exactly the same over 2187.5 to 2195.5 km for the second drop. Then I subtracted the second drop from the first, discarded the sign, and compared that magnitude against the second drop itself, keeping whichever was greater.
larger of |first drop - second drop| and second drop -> 1.00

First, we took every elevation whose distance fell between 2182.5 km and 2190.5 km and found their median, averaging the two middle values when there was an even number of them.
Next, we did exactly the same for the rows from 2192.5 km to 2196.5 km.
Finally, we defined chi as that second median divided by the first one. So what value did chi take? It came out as 0.98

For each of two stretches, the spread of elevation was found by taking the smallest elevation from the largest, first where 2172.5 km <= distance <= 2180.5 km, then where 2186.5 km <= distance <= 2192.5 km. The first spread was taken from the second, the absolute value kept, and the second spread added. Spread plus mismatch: 0.7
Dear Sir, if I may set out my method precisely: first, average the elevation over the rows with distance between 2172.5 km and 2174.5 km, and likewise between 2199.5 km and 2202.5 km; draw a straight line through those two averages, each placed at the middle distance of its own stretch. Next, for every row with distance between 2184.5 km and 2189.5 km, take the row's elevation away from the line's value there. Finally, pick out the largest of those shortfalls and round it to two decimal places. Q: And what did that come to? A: 0.47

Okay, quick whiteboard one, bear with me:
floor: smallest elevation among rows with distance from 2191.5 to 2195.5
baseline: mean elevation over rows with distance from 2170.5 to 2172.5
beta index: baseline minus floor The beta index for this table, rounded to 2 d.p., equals 0.46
